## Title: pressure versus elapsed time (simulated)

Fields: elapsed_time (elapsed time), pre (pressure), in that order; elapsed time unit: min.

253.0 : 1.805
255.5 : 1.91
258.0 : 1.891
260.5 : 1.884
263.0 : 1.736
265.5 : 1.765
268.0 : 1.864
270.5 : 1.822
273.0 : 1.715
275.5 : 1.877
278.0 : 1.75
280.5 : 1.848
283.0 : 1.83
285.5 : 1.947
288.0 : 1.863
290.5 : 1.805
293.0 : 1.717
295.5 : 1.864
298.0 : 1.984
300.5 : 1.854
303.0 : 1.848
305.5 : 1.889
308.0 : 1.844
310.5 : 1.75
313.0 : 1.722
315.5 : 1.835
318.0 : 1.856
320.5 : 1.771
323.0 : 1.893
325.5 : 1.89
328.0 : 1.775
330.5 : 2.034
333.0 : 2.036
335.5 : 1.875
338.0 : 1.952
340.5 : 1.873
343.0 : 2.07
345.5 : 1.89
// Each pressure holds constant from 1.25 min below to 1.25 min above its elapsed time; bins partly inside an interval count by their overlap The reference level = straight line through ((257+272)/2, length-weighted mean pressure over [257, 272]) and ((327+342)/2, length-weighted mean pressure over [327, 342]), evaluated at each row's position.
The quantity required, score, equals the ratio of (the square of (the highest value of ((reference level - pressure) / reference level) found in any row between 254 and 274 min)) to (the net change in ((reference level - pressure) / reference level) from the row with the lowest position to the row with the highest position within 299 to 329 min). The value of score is 0.07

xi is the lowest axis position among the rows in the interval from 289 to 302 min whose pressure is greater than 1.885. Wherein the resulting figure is 298.0 min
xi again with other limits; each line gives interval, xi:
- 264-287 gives 285.5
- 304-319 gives 305.5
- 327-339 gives 330.5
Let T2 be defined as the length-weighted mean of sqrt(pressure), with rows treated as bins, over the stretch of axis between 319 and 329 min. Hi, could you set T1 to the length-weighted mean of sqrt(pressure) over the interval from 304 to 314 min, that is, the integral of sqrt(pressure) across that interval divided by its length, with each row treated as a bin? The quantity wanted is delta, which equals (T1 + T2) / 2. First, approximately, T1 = 1.343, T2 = 1.354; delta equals 1.35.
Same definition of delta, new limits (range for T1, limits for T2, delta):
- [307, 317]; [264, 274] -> 1.34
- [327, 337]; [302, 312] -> 1.37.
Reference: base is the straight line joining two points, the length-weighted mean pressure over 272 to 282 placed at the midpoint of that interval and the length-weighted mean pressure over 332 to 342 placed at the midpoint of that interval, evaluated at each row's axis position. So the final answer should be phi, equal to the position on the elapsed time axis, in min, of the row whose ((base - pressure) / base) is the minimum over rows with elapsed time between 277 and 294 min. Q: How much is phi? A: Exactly 285.5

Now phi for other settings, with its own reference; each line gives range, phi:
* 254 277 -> 255.5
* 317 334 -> 330.5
